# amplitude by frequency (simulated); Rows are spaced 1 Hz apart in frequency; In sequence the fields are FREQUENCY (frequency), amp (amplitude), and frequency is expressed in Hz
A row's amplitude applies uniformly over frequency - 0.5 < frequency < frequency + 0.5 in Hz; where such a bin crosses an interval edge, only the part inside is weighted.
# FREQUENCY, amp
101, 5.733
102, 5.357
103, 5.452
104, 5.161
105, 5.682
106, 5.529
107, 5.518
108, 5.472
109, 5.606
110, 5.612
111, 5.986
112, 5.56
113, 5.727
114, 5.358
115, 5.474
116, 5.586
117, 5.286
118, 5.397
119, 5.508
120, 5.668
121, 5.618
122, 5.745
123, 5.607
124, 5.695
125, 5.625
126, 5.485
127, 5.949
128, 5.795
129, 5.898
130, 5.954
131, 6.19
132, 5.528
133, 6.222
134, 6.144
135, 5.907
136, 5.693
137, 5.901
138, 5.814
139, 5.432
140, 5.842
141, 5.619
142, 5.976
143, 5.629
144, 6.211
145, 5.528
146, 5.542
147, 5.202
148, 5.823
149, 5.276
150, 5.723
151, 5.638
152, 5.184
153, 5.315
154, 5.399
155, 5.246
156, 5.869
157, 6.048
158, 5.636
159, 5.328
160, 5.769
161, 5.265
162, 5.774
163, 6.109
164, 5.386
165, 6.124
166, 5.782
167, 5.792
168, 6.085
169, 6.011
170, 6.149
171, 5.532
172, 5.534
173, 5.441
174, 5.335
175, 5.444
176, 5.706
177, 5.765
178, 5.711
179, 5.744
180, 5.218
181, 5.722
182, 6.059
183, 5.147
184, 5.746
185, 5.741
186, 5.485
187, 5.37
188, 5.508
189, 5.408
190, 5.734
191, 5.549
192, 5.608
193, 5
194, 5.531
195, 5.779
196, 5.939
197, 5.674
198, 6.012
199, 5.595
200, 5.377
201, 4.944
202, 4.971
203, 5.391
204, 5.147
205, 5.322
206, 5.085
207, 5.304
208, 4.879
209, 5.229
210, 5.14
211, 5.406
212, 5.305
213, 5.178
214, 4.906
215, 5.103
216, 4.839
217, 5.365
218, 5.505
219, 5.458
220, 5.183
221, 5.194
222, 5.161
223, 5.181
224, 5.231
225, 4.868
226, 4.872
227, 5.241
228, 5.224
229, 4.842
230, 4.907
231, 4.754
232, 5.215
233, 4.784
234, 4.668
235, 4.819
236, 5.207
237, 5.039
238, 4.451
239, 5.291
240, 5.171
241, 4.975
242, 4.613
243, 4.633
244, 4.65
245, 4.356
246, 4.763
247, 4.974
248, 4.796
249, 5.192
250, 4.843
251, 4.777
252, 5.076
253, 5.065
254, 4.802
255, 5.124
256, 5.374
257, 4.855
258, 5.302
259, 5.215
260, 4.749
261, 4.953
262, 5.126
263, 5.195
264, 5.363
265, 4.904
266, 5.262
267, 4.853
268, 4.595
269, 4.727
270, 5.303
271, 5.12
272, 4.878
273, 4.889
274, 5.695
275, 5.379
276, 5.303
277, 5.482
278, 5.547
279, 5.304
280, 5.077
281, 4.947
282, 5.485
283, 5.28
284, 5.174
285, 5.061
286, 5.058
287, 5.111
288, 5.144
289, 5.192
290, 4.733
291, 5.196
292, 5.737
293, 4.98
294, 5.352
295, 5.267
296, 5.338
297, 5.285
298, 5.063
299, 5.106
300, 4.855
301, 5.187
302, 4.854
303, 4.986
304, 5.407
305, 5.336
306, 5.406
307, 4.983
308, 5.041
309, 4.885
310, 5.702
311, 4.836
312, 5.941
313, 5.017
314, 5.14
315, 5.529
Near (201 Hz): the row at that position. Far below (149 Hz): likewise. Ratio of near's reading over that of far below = 0.94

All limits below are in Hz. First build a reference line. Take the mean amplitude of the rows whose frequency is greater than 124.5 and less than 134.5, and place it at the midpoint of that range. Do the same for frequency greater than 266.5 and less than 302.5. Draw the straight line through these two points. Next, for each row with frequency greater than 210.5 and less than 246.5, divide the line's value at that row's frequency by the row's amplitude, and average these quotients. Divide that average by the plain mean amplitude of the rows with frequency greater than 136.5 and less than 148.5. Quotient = 0.190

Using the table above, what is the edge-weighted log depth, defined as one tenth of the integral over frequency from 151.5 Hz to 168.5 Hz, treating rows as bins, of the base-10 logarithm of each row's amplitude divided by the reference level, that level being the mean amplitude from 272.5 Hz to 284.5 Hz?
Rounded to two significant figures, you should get 0.047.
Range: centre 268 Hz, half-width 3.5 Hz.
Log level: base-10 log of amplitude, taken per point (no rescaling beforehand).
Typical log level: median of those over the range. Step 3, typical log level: 0.691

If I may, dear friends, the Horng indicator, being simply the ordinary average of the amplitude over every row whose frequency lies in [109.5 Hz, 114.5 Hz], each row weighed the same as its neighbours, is 5.6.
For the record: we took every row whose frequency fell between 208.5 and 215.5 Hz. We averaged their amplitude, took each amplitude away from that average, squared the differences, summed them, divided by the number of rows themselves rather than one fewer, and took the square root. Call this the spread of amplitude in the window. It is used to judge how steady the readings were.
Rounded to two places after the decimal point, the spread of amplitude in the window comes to 0.15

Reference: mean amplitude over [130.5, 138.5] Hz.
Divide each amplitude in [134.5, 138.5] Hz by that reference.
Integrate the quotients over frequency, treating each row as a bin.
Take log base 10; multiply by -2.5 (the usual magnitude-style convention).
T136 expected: -1.49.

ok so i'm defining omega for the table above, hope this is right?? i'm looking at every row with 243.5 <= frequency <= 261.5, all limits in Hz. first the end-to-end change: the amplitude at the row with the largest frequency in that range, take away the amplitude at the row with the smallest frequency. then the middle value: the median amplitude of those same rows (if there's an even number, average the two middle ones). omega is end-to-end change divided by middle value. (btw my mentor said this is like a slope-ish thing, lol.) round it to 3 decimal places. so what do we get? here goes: 0.062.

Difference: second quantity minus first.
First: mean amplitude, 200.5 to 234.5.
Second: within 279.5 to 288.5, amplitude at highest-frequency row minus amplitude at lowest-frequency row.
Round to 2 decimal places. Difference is -5.04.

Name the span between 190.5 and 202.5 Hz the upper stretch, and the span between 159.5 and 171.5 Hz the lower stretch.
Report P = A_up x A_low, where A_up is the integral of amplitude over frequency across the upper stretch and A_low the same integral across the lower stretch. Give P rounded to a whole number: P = 4604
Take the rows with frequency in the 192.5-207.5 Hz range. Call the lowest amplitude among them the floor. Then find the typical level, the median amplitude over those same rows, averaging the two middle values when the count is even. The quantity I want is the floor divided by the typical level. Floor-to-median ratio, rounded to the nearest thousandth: 0.919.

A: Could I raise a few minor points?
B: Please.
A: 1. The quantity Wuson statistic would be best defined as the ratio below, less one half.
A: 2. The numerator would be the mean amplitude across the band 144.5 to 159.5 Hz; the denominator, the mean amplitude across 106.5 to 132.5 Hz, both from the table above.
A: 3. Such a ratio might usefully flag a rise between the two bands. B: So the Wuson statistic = 0.48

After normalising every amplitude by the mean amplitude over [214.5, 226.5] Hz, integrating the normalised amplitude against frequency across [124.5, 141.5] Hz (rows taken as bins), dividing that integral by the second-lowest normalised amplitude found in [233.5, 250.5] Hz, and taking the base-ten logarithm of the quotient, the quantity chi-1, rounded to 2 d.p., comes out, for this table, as 1.35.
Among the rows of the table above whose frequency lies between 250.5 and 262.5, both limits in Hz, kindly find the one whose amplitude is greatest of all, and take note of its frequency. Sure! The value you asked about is 256 Hz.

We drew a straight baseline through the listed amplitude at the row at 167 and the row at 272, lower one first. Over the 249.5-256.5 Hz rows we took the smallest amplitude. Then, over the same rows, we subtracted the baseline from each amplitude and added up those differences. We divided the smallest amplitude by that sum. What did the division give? -20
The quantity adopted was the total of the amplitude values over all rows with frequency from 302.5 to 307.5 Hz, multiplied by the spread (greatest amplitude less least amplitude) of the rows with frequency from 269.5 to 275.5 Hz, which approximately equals 21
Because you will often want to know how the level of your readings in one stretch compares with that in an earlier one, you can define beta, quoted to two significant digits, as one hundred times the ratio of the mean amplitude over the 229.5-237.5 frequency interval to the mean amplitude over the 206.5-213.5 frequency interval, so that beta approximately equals 95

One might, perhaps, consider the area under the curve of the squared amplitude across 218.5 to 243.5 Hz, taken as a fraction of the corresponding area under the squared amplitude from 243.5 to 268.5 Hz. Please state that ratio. 1.01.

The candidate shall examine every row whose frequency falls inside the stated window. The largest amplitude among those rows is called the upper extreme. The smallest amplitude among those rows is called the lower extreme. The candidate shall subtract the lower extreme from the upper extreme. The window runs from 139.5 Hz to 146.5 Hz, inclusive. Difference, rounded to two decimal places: 0.68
